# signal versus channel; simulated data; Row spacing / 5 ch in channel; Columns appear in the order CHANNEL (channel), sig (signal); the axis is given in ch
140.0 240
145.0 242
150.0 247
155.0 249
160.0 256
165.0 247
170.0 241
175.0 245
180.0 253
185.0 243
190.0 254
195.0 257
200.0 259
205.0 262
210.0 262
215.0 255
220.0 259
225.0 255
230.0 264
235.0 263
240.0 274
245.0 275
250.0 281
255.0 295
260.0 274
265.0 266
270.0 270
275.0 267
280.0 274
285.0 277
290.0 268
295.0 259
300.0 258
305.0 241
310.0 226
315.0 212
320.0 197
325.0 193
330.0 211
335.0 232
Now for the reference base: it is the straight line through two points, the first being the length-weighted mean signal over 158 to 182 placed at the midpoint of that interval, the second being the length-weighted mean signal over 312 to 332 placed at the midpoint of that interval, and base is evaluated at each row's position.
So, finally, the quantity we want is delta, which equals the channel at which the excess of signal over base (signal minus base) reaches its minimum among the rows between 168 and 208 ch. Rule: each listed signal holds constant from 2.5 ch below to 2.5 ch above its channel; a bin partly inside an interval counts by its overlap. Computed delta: 170.0 ch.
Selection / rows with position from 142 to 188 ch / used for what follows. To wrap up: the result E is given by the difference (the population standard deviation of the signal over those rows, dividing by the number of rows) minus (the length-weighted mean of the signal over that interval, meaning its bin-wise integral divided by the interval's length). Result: -242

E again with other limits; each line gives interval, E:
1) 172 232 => -249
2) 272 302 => -260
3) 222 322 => -237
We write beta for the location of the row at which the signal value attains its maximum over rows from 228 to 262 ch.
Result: 255.0 ch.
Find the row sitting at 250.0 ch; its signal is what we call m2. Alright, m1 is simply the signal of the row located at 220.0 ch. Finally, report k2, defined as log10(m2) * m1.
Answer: 634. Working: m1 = 259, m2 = 281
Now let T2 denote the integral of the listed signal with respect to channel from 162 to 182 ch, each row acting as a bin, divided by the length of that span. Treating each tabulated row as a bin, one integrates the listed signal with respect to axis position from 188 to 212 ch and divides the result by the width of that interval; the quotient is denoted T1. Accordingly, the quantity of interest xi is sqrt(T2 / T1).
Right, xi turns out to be 0.98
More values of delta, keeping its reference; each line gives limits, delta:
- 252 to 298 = 265.0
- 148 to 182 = 170.0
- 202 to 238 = 215.0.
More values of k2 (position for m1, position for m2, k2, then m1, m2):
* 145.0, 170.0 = 576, 242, 241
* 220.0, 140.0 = 616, 259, 240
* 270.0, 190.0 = 649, 270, 254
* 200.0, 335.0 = 613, 259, 232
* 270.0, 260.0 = 658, 270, 274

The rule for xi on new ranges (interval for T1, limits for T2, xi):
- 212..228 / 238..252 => 1.04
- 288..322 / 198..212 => 1.05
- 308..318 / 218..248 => 1.10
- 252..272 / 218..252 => 0.98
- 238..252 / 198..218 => 0.97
